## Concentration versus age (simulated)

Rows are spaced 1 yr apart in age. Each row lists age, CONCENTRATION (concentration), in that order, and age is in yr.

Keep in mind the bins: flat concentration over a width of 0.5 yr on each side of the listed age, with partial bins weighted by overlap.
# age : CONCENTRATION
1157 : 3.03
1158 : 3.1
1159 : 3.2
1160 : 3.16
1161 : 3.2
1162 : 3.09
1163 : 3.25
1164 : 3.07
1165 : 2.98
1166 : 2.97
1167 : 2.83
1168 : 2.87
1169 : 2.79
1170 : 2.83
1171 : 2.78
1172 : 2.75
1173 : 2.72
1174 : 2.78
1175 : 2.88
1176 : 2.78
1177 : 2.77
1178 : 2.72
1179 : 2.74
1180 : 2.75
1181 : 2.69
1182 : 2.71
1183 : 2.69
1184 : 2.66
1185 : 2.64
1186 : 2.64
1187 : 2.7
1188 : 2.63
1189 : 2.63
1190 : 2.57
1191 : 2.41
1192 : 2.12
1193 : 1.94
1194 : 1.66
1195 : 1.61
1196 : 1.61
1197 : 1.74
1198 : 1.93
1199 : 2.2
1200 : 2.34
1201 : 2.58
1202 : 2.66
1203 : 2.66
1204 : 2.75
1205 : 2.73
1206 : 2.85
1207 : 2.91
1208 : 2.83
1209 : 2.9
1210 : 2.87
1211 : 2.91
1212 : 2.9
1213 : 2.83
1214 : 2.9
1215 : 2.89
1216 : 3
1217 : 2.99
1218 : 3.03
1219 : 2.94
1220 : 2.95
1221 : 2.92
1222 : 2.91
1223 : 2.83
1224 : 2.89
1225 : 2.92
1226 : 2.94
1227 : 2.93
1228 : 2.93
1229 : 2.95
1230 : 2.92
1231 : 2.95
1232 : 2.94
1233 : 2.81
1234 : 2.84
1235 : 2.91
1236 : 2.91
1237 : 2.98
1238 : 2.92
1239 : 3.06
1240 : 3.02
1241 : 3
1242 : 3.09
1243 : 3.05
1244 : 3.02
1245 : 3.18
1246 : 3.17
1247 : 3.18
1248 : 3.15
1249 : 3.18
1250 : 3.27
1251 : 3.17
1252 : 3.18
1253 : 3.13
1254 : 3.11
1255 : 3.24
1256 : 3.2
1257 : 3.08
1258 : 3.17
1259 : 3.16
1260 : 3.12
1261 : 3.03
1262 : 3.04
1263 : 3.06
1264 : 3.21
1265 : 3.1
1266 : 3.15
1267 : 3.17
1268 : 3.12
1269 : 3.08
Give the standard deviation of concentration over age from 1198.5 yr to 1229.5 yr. 0.18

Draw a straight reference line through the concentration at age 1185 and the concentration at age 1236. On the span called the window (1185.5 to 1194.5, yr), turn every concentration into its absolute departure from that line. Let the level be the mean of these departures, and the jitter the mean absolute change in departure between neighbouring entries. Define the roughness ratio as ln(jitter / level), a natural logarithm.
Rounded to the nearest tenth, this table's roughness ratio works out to -0.8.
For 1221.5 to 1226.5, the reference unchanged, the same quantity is -0.5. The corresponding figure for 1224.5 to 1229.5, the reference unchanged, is -1.7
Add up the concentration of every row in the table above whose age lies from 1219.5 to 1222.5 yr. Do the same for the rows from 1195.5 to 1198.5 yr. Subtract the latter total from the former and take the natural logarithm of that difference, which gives 1.3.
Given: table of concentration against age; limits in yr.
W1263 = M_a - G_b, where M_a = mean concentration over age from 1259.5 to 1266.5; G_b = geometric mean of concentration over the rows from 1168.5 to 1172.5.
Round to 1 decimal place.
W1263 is 0.3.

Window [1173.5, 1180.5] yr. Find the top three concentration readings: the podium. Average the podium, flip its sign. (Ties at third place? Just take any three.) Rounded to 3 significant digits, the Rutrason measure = -2.81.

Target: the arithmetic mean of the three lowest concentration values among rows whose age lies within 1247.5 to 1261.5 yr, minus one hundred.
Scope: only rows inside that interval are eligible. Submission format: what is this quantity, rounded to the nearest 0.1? -96.9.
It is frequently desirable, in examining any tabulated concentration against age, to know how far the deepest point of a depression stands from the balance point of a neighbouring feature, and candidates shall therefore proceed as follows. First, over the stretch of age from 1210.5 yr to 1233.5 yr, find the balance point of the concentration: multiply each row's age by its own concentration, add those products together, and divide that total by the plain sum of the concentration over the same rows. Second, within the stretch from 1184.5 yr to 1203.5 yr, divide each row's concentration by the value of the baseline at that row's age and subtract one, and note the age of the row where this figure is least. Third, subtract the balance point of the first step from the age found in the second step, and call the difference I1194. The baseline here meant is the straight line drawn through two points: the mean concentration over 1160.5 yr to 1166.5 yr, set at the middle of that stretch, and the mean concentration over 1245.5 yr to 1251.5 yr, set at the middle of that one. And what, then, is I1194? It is -26.0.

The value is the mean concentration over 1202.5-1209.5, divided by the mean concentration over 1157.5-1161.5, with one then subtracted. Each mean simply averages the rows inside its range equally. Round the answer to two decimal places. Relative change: -0.11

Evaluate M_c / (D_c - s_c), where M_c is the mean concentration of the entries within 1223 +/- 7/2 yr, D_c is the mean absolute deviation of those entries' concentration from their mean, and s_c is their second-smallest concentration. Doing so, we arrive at -1.02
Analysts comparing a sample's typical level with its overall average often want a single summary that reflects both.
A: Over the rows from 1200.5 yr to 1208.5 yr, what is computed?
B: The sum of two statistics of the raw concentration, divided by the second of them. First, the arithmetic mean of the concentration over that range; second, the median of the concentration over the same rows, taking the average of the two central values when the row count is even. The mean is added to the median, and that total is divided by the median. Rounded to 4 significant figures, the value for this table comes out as 2.002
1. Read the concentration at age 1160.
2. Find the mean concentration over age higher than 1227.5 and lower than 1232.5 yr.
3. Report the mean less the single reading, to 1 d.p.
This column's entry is -0.2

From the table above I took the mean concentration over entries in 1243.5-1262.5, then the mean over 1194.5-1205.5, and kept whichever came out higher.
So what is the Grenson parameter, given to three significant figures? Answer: 3.15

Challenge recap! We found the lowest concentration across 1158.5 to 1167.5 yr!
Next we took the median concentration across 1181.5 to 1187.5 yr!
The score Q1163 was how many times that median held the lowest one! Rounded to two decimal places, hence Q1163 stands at 0.95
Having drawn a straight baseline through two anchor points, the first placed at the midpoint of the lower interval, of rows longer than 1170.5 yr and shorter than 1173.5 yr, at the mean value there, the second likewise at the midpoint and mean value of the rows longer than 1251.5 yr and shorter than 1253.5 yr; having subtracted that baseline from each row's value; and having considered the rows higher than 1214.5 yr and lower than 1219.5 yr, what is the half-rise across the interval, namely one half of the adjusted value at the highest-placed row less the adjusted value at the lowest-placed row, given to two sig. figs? 0.015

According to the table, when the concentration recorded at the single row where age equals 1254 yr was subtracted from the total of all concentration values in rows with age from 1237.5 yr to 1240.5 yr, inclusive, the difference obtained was 5.9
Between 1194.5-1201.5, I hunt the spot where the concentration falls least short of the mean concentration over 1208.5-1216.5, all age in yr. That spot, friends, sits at 1201 yr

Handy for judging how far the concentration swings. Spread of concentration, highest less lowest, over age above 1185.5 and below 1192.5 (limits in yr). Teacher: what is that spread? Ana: 0.58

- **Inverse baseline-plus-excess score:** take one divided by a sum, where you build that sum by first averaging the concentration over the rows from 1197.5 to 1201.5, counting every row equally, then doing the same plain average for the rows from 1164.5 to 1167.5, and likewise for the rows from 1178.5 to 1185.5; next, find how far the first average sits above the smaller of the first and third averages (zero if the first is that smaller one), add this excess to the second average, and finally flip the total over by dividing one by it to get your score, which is 0.34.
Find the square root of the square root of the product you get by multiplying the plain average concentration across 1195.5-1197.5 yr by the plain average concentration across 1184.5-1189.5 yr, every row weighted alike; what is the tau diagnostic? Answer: 1.45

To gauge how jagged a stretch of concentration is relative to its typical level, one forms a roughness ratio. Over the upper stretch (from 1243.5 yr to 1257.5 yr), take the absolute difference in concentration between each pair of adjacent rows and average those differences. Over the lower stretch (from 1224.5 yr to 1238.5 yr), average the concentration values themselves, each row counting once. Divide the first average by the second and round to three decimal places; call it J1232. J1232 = 0.021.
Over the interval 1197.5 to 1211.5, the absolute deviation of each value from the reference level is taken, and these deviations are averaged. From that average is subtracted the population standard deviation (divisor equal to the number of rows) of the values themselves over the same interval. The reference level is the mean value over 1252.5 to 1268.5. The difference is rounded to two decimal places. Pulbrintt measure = 0.19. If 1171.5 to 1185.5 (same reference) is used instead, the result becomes 0.34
